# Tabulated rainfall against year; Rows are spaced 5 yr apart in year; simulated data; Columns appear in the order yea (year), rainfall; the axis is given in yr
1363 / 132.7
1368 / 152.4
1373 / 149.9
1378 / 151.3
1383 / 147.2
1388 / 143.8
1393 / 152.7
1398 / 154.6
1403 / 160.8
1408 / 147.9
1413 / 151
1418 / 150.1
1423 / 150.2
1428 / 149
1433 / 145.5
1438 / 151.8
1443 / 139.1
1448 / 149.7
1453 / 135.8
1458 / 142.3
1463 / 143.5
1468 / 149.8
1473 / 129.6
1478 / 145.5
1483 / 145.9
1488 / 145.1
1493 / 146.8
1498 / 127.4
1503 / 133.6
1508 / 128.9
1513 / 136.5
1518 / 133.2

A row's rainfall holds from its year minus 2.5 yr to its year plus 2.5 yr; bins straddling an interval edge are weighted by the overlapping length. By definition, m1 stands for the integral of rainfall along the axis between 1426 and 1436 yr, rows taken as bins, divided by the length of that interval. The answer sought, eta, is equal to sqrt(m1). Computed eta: 12.1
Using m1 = 147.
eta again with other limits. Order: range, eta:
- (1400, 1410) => 12.4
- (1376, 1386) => 12.2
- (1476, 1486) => 12.1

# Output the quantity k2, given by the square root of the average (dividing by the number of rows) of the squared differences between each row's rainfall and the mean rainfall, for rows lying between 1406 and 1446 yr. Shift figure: 3.9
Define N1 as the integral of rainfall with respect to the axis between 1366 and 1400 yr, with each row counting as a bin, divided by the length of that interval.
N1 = 150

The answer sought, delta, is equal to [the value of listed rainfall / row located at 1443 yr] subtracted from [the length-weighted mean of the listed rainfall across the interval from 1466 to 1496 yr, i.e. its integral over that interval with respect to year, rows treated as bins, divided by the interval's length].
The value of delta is 4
